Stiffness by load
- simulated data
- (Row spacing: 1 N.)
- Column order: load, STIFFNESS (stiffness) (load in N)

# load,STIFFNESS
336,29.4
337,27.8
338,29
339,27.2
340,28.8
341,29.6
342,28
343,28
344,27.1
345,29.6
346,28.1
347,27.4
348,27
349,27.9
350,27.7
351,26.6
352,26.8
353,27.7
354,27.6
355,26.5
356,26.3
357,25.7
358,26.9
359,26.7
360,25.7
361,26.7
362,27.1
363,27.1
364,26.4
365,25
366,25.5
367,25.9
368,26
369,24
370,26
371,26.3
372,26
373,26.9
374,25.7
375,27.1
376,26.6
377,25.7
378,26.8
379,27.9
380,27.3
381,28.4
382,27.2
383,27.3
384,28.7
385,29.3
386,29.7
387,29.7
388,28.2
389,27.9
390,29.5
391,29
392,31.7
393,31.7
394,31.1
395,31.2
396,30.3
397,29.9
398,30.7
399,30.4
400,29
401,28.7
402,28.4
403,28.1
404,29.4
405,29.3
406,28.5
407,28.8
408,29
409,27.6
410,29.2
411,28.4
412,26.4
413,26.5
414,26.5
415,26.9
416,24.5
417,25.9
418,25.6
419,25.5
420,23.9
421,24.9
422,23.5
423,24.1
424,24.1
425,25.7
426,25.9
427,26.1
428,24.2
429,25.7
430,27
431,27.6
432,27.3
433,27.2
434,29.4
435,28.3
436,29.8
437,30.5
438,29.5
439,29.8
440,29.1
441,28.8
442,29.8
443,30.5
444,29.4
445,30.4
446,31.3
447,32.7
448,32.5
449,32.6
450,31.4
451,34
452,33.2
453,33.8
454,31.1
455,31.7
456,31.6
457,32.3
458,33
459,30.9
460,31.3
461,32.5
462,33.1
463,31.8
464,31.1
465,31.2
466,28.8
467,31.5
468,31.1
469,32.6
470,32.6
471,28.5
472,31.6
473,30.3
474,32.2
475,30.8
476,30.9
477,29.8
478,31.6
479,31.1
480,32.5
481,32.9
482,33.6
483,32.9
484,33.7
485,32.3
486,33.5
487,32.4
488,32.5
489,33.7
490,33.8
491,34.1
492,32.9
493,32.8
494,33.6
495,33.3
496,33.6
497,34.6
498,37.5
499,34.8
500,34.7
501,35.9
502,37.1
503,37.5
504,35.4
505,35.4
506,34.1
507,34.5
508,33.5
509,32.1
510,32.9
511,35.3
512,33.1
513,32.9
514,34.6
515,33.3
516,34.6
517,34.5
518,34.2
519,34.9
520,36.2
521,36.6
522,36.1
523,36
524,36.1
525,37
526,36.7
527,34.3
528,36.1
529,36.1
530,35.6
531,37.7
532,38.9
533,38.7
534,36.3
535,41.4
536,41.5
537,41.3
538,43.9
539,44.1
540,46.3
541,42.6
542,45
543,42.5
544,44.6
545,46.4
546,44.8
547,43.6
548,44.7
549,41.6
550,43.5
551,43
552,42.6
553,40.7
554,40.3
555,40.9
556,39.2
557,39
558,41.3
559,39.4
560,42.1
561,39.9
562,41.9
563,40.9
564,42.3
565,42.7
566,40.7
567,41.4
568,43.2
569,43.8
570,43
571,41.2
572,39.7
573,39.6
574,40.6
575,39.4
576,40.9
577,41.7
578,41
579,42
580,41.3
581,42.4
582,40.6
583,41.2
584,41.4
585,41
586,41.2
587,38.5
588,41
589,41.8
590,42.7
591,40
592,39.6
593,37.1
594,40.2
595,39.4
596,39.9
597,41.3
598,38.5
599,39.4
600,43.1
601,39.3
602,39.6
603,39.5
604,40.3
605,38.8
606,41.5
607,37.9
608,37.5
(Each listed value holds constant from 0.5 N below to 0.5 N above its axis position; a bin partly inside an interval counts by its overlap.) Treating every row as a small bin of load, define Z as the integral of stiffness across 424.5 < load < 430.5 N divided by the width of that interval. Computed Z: 25.8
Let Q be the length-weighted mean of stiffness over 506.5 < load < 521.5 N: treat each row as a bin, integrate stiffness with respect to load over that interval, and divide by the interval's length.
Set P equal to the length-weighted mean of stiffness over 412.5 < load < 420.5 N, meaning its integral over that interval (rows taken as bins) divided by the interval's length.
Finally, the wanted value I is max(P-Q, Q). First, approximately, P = 26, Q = 34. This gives 34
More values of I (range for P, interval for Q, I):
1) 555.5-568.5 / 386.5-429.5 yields 28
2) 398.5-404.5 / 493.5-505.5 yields 35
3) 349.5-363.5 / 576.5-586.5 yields 41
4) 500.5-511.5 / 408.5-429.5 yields 26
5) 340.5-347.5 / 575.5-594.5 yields 41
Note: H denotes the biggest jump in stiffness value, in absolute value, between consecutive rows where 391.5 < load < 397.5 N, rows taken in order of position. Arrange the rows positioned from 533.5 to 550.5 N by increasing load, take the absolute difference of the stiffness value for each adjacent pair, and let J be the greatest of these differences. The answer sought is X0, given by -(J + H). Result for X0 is -6.0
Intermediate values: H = 0.9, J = 5.10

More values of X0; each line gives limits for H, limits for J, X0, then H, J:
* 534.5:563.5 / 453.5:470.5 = -6.4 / 3.7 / 2.70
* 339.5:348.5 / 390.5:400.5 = -5.2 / 2.5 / 2.70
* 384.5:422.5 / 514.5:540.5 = -7.8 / 2.7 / 5.10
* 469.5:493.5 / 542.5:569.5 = -7.2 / 4.1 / 3.10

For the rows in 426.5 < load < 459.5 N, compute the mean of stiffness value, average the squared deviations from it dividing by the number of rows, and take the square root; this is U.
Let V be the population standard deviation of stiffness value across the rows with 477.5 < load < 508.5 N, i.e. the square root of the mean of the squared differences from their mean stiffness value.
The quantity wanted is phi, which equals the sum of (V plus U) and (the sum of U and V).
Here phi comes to 7.9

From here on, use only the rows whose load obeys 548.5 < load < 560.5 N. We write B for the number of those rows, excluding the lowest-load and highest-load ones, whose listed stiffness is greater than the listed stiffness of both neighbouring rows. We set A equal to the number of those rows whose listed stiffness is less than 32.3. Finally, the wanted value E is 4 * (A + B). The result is 12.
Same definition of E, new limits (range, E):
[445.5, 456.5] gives 40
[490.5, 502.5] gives 8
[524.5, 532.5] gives 0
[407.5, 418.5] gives 56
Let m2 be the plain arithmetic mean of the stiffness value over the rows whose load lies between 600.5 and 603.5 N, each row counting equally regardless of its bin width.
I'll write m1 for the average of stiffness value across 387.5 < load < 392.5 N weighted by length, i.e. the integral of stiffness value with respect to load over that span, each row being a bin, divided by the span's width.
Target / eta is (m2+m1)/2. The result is 34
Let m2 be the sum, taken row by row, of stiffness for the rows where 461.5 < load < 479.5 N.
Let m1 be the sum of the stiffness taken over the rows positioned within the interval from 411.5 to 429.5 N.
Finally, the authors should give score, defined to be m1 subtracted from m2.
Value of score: 105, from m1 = 456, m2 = 561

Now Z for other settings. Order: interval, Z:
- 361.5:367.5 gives 26.2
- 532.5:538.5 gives 40.5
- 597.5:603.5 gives 39.9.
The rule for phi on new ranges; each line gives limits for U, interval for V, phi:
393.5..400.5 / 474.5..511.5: 4.9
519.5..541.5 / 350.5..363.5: 7.7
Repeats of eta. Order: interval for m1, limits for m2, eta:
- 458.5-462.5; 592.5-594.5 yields 35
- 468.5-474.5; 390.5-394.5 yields 31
